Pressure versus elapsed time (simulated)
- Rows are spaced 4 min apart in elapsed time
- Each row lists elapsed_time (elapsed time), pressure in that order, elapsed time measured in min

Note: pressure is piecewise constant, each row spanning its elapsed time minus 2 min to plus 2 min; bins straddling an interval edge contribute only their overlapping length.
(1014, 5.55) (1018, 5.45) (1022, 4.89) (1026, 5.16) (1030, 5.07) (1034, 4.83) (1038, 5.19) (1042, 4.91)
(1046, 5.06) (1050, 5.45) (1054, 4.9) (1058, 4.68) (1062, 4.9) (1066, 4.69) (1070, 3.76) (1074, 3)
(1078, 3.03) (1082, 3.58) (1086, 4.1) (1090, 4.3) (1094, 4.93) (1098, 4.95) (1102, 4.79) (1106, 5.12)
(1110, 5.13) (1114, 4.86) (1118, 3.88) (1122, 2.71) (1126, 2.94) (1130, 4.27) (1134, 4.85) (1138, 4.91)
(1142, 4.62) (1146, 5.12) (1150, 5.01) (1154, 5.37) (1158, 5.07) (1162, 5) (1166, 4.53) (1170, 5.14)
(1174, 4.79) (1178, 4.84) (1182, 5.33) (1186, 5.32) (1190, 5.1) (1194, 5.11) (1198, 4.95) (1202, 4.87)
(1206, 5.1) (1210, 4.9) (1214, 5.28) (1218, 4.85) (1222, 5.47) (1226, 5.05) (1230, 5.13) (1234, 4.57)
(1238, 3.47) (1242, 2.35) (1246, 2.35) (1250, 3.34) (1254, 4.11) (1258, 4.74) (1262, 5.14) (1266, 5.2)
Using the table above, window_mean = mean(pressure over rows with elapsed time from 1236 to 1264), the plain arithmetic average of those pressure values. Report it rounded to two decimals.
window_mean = 3.64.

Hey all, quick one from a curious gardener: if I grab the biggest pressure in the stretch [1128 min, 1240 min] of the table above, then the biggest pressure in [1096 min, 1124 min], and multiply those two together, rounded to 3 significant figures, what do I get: 28.1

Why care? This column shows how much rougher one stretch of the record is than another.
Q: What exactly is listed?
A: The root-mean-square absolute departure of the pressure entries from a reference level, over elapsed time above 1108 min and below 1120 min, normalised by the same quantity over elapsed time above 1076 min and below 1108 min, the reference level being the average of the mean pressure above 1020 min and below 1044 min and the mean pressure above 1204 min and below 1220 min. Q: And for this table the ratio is 0.69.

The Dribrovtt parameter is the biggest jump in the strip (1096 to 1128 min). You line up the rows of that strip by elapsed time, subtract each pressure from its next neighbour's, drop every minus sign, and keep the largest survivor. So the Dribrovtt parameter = 1.2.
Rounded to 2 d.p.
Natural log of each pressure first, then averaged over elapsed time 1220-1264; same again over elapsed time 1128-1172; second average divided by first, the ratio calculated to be 1.15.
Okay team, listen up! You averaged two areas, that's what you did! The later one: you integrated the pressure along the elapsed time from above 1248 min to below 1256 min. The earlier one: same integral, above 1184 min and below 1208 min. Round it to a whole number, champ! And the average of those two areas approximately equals 76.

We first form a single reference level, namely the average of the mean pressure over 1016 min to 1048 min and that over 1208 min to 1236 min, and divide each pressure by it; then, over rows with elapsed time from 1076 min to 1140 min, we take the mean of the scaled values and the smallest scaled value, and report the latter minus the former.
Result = -0.309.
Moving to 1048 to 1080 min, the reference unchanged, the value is -0.258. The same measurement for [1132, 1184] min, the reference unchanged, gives -0.087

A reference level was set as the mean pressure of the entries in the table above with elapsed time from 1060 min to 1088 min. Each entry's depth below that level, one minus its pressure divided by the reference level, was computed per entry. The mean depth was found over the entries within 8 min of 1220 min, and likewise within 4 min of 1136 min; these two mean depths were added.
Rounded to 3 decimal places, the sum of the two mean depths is -0.598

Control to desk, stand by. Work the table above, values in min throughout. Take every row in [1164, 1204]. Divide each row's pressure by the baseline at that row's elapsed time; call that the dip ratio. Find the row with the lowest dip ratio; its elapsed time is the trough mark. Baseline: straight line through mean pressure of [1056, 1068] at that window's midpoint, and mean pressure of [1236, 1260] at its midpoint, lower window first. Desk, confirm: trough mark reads 1166 min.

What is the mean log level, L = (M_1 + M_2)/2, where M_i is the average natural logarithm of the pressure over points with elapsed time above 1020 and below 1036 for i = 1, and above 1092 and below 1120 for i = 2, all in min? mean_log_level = 1.59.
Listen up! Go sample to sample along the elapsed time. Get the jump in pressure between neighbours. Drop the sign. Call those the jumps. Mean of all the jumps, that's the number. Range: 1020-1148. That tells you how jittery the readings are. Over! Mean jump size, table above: 0.40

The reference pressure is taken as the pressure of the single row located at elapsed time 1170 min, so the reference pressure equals 5.14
